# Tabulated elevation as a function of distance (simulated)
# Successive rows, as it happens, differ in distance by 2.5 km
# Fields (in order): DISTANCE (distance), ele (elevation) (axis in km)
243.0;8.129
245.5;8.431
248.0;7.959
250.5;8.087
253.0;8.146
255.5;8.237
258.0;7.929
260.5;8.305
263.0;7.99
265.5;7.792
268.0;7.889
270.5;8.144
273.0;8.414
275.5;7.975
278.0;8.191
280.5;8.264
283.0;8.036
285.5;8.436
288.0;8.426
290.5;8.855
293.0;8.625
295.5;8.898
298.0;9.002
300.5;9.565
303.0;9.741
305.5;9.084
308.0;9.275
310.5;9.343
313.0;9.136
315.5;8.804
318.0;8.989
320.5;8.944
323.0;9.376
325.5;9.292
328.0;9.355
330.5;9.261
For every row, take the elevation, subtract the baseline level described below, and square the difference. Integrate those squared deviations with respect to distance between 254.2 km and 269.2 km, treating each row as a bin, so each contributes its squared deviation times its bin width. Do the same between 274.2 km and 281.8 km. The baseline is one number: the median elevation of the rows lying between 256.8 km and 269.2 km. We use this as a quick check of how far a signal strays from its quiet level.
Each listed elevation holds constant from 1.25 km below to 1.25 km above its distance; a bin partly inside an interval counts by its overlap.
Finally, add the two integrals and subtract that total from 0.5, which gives -1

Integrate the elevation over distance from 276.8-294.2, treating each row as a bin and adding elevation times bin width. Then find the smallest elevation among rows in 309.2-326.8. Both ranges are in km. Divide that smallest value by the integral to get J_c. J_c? 0.060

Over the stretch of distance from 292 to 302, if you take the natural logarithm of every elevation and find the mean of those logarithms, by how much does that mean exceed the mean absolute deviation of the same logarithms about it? 2.17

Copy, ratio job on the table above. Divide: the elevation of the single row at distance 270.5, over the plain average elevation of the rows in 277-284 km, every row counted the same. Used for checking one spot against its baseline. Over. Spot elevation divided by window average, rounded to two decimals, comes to 1.00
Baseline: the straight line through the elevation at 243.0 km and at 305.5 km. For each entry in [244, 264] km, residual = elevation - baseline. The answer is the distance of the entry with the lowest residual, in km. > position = 263.0 km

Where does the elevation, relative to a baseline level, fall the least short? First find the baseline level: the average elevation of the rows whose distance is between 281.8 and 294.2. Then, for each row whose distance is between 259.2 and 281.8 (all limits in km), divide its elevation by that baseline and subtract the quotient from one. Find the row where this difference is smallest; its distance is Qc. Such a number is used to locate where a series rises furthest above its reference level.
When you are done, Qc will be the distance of 273.0 km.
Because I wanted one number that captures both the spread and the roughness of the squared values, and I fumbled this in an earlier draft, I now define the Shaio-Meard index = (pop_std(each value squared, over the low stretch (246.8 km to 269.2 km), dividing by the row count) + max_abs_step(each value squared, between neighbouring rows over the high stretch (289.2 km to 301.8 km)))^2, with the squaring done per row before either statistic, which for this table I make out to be 169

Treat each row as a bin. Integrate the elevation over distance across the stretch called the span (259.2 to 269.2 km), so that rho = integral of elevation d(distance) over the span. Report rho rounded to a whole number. 80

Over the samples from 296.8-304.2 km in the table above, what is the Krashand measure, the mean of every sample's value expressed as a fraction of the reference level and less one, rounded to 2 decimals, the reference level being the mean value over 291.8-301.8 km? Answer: 0.05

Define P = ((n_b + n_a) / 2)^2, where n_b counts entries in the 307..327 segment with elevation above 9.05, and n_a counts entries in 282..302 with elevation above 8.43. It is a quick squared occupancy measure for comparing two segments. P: 30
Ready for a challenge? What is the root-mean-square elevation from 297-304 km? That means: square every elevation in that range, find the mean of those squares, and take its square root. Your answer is 9.4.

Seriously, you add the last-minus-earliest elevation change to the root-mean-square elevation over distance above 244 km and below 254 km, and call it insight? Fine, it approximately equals 7.9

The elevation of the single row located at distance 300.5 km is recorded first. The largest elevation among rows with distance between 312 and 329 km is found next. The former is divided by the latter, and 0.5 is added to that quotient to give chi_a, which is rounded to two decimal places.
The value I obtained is 1.52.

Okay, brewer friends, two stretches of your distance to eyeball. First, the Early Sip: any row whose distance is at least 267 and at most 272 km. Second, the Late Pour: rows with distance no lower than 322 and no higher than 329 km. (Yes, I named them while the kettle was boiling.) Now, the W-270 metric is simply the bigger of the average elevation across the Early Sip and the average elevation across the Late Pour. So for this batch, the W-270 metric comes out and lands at 9.34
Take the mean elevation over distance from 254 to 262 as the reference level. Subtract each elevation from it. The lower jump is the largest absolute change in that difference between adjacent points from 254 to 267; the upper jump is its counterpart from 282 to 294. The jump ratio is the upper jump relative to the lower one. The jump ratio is 1.1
